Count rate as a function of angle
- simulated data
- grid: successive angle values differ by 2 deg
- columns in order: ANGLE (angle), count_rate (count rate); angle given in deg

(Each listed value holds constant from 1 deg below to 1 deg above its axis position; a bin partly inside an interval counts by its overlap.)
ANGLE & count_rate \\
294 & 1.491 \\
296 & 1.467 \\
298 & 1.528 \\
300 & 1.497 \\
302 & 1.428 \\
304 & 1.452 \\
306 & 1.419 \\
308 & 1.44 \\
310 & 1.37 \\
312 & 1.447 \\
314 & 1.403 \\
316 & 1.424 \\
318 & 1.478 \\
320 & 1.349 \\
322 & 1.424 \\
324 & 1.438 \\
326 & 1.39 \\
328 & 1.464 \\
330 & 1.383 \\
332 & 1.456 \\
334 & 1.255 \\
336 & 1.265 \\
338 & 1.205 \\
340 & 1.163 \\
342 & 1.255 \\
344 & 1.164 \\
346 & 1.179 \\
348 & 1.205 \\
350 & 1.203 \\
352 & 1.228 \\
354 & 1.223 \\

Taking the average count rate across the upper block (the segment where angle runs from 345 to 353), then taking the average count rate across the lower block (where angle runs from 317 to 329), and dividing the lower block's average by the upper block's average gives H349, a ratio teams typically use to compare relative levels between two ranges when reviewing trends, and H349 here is 1.18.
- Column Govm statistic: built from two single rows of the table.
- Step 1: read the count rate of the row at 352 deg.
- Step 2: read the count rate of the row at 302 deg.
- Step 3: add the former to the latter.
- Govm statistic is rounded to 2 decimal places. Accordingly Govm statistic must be 2.66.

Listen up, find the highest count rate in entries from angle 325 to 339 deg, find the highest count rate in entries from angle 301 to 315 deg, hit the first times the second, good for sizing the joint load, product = 2.13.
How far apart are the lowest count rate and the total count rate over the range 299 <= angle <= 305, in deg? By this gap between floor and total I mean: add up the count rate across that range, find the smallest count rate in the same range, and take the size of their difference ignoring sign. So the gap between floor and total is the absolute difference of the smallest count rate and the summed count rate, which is 2.9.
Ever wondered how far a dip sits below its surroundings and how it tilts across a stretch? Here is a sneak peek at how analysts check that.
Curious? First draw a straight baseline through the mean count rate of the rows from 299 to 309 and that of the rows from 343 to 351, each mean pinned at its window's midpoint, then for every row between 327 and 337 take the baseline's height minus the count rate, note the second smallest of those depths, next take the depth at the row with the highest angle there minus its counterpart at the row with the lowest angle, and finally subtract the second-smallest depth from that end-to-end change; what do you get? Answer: 0.31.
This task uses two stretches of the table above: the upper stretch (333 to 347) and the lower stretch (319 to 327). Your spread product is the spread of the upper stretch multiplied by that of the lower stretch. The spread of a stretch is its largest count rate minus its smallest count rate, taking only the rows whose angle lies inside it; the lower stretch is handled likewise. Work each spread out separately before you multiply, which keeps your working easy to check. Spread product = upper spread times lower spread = 0.0091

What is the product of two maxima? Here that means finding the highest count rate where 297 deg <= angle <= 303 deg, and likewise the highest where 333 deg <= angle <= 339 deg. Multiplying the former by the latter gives 1.93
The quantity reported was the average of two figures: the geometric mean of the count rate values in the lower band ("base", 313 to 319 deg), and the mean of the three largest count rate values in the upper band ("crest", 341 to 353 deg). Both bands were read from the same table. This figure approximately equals 1.33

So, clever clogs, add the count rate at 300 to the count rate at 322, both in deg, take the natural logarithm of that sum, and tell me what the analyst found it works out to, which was 1.07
